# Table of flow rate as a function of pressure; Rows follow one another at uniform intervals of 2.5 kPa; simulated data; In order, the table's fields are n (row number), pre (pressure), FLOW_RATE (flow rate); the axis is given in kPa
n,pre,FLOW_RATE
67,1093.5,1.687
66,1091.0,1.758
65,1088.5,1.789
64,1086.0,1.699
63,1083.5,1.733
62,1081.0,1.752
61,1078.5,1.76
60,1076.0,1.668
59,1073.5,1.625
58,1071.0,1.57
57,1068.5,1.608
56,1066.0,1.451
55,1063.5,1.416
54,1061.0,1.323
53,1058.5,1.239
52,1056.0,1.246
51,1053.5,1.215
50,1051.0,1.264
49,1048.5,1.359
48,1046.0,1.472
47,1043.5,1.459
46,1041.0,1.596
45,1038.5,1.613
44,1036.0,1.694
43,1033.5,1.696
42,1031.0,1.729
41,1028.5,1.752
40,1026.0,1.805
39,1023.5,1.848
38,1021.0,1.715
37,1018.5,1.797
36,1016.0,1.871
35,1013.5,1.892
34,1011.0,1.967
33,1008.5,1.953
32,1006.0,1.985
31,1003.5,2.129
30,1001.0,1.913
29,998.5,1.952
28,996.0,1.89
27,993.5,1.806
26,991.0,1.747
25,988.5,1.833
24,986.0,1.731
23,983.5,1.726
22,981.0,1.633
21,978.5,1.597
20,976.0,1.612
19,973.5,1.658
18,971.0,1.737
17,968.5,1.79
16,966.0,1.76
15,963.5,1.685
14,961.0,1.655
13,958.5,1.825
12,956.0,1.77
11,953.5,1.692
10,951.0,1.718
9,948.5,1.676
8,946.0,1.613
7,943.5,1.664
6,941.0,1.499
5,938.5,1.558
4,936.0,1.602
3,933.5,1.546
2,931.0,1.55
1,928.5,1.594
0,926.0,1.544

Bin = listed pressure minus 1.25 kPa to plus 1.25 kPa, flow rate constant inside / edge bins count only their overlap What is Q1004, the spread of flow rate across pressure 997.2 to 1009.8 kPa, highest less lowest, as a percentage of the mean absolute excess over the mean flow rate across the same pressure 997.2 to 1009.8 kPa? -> 379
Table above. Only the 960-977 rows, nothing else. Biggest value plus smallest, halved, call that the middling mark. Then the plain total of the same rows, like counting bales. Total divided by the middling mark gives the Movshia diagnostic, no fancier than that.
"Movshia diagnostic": 7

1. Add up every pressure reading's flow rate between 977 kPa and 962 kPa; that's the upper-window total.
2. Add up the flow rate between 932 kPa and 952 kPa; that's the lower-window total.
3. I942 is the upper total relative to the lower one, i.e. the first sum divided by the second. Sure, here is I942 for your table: 0.80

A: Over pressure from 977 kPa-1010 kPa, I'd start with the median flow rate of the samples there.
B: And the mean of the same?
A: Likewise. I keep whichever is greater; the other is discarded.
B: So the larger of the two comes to 1.84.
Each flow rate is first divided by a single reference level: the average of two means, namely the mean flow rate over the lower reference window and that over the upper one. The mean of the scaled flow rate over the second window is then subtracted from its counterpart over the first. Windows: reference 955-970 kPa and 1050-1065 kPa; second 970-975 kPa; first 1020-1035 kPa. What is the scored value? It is 0.04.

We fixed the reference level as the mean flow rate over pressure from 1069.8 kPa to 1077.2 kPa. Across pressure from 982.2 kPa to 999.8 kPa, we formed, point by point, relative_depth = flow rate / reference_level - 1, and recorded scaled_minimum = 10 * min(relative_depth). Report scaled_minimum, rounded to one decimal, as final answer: 0.6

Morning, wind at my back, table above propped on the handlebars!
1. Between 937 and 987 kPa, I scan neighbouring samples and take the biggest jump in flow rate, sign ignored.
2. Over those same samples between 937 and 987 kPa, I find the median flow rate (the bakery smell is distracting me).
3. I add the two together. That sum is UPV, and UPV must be 1.85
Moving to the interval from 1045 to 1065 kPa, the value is 1.41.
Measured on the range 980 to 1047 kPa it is 2.01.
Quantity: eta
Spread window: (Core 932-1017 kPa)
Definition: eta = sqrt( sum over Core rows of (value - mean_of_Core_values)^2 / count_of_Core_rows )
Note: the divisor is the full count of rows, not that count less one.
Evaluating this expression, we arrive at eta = 0.14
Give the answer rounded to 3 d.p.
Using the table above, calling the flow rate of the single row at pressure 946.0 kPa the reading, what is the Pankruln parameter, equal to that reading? 1.613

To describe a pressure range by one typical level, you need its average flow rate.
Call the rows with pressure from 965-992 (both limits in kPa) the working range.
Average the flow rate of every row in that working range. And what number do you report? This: 1.71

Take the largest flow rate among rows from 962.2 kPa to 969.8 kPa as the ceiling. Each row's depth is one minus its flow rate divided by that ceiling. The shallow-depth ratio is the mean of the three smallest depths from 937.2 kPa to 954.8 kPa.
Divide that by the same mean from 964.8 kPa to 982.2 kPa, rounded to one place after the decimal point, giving 3.4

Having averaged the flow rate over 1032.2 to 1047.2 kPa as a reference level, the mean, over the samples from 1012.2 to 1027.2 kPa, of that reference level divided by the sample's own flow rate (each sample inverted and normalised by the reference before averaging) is 0.87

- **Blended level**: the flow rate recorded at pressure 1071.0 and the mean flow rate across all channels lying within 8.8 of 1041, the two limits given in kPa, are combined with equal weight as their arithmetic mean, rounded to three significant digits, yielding 1.56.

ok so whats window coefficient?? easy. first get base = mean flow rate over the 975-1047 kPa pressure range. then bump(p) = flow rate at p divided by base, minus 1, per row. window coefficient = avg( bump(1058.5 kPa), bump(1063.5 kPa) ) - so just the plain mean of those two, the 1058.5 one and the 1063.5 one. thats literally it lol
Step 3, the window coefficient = -0.25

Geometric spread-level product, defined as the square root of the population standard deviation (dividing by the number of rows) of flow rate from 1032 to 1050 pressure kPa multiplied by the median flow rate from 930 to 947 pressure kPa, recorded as 0.43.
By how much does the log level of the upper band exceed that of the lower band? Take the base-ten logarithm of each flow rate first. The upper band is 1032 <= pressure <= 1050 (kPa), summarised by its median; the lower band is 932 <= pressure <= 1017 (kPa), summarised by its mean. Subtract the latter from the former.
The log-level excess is -0.040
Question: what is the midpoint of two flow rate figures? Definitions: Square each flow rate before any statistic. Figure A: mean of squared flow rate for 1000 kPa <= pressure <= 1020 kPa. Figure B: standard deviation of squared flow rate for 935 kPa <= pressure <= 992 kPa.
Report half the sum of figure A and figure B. 2.02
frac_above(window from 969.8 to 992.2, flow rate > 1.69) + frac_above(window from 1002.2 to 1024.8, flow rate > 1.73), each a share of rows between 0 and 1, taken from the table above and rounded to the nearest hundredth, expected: 1.44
